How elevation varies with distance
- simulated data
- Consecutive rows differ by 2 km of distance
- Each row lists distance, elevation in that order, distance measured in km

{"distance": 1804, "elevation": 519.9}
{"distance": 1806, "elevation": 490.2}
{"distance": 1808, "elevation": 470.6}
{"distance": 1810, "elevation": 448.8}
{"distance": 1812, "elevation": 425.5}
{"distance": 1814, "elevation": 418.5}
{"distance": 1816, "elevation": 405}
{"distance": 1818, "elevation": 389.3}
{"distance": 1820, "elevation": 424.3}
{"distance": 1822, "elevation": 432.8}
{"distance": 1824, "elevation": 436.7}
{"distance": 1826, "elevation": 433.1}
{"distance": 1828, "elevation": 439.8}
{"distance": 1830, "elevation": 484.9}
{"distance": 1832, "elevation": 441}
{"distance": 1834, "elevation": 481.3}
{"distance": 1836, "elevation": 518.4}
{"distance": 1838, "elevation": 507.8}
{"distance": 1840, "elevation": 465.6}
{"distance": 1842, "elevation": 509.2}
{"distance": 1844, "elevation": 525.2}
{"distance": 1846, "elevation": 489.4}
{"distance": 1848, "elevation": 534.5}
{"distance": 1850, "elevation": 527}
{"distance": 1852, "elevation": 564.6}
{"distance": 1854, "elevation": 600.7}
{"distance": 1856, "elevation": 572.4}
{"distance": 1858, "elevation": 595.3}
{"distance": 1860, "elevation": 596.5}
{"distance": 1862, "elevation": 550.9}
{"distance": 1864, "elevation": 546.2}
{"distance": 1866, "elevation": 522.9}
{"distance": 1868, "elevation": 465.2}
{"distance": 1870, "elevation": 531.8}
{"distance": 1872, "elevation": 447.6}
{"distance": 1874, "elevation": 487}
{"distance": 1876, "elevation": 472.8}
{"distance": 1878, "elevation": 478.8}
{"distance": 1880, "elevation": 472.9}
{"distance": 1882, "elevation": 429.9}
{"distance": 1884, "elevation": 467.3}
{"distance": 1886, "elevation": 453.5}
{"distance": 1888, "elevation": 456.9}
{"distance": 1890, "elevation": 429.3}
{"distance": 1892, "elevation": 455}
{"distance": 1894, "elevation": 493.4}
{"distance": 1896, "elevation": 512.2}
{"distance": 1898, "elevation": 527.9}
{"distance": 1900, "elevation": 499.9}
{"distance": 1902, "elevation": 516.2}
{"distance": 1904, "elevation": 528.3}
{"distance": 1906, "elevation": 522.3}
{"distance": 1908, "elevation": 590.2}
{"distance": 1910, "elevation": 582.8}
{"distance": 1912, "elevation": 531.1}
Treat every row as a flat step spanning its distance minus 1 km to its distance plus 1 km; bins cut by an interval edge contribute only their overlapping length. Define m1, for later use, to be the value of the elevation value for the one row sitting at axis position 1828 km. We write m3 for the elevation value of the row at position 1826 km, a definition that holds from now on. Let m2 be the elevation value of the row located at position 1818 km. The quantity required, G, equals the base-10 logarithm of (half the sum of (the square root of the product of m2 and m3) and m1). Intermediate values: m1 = 439.8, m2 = 389.3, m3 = 433.1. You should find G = 2.63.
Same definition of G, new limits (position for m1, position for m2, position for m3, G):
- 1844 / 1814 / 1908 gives 2.71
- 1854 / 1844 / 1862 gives 2.76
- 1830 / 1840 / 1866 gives 2.69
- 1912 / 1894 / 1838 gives 2.71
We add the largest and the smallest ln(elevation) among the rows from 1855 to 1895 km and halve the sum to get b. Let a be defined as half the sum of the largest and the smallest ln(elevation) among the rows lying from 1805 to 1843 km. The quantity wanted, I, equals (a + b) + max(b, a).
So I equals 18.6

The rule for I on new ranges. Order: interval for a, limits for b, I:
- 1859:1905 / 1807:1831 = 18.5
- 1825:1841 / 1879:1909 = 18.6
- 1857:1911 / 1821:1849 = 18.6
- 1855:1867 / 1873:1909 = 18.9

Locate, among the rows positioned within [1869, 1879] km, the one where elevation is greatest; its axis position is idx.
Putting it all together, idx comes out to 1870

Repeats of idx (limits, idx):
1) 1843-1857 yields 1854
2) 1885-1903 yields 1898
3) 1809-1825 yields 1810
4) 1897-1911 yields 1908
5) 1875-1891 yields 1878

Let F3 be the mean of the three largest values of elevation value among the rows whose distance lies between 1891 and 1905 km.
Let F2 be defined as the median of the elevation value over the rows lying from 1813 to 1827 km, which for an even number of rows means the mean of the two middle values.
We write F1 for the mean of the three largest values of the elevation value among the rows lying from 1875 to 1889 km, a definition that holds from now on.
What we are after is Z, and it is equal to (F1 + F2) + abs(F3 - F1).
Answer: 948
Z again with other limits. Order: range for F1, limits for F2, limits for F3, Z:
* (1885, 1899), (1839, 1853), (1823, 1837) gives 1053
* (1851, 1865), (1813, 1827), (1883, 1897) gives 1128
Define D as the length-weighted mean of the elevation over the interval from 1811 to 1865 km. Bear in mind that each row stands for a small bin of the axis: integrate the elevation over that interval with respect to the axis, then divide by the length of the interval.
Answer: 493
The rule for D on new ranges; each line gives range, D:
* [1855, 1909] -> 505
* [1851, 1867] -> 569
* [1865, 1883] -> 479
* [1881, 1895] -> 455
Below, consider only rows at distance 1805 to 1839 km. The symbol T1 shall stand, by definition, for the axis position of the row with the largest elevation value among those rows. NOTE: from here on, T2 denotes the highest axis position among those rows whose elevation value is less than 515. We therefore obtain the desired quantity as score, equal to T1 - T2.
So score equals -2 km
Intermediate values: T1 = 1836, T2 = 1838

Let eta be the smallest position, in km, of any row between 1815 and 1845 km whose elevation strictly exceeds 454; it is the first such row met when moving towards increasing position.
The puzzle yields 1830 km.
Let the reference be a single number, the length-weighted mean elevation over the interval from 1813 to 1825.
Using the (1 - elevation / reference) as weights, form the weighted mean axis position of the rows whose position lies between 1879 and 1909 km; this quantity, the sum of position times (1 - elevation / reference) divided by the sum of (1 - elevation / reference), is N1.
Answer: 1898.3 km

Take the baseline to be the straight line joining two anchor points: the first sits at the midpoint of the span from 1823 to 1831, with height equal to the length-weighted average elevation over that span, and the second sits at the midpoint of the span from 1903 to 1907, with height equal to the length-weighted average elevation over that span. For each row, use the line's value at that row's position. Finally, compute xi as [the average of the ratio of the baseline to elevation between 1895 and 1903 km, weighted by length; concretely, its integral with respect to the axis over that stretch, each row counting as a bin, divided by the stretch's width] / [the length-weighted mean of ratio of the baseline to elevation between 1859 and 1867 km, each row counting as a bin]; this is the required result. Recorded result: 1.15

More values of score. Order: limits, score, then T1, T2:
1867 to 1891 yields -20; 1870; 1890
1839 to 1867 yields 8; 1854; 1846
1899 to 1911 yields 8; 1908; 1900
